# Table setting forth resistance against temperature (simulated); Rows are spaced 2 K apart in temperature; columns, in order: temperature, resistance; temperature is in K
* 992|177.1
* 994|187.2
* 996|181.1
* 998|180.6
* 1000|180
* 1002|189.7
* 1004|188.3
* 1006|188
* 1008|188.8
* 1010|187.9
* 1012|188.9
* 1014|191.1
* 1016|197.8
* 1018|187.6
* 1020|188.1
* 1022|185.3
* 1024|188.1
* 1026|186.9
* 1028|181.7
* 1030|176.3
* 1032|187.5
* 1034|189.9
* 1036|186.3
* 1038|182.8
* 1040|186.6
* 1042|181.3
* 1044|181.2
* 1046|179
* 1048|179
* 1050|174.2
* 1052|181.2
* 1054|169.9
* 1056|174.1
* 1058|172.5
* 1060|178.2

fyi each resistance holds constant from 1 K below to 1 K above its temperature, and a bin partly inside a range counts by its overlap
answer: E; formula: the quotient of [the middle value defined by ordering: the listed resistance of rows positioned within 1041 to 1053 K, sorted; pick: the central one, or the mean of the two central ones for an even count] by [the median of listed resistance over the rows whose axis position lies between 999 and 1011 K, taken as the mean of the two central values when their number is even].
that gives 0.96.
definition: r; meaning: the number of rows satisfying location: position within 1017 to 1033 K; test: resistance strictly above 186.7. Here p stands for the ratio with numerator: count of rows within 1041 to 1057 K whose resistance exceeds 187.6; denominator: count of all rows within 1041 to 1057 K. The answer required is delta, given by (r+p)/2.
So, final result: 2.50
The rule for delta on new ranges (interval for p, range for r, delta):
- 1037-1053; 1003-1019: 4.00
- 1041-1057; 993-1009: 2.50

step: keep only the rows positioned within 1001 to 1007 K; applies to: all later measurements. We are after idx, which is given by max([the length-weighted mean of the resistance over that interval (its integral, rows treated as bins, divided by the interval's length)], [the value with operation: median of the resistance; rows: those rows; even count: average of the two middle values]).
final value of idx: 189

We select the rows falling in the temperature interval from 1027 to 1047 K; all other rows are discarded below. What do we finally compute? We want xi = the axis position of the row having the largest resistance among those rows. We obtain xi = 1034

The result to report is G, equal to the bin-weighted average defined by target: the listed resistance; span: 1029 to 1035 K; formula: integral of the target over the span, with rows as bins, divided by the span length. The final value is 185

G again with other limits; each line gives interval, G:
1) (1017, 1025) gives 187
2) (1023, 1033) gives 184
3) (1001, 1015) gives 189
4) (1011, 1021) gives 191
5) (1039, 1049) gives 181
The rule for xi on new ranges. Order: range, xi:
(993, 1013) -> 1002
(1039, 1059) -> 1040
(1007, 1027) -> 1016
